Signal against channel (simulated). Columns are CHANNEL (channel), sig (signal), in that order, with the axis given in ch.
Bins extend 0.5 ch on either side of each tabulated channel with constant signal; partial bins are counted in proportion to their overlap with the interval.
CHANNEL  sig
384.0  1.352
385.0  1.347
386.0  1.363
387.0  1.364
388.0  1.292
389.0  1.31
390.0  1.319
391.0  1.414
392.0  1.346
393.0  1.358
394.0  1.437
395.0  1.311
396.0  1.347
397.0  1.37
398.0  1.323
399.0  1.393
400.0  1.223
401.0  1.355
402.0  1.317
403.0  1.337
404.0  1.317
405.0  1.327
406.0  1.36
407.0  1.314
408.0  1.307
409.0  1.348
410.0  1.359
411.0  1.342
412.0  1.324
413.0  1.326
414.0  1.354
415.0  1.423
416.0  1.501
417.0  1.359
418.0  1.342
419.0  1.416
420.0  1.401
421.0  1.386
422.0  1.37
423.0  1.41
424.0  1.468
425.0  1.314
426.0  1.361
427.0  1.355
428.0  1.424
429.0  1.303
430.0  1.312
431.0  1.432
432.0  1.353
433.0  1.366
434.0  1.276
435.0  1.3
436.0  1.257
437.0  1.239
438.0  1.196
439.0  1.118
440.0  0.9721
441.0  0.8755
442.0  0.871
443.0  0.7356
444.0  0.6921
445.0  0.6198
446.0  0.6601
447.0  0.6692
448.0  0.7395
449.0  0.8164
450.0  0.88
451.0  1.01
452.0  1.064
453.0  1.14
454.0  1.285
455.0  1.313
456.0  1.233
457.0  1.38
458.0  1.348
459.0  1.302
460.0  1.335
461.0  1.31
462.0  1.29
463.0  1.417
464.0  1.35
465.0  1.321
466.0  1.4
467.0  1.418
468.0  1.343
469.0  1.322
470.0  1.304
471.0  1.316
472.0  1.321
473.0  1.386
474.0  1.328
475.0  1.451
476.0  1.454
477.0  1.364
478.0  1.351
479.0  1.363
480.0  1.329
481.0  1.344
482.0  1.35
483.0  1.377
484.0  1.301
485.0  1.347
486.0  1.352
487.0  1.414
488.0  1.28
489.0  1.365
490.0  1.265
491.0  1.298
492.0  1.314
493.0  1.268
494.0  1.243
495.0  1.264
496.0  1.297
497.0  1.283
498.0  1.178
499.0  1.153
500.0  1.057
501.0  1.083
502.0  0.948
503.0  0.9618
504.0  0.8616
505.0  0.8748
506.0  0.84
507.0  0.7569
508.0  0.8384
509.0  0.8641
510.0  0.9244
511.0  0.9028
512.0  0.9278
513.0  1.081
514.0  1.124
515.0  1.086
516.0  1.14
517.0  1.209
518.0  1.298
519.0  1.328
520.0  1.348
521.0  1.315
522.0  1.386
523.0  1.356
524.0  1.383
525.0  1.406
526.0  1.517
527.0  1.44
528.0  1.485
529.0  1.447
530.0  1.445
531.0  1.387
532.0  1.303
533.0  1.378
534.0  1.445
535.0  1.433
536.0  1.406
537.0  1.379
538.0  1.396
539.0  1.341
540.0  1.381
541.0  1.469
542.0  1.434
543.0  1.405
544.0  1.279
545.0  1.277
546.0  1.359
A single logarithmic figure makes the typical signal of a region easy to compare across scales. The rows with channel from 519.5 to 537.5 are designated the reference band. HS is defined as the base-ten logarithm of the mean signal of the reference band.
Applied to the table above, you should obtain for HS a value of 0.147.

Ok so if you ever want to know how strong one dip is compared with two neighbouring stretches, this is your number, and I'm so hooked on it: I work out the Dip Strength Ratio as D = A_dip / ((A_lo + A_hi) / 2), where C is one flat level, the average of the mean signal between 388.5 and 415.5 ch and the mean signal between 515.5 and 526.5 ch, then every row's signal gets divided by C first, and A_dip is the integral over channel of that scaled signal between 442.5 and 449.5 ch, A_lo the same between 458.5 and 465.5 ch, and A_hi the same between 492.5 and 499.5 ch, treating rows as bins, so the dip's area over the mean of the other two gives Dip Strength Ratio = 0.55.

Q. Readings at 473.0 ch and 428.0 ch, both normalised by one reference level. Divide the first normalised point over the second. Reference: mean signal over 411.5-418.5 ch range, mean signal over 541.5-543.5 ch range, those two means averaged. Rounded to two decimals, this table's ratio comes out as 0.97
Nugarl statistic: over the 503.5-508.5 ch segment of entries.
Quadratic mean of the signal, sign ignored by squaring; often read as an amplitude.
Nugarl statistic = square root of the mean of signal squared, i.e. 0.84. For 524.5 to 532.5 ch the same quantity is 1.43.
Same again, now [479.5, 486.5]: 1.34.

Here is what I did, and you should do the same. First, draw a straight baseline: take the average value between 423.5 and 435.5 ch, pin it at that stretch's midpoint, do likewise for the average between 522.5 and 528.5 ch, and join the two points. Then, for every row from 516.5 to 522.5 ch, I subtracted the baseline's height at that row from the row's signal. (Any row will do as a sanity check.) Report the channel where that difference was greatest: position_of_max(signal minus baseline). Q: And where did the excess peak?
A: 522.0 ch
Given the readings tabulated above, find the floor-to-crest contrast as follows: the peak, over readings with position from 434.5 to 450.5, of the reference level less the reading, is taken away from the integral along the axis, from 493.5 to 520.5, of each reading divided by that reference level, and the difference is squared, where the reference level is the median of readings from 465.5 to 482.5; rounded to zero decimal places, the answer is 427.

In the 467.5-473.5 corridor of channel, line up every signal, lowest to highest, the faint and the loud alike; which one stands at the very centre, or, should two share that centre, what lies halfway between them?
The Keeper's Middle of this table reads 1.32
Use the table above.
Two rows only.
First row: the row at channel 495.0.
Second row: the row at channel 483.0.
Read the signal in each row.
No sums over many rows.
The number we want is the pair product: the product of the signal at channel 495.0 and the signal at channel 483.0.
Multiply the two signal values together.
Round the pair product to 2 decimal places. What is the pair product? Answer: 1.74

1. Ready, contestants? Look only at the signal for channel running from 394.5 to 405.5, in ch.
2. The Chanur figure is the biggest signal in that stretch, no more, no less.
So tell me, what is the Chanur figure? 1.393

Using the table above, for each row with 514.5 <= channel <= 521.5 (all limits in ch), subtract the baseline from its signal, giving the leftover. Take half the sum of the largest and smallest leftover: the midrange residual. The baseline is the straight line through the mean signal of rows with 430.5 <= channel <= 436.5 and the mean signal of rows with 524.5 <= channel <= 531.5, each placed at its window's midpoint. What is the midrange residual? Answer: -0.2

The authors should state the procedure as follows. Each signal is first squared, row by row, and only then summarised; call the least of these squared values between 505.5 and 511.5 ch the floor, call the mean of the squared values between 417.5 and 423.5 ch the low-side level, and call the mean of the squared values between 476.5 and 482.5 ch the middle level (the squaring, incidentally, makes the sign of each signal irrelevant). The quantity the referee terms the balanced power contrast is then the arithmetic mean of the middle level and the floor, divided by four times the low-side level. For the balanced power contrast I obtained 0.156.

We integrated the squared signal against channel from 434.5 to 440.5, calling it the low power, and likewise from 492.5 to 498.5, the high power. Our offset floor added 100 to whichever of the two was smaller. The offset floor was 108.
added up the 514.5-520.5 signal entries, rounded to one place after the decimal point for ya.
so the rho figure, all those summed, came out 7.4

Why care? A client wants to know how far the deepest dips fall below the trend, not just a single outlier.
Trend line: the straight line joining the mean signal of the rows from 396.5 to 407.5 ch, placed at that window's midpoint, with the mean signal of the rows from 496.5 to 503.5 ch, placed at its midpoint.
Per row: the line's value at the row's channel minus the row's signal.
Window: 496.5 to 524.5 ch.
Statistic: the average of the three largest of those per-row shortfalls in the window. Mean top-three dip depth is 0.27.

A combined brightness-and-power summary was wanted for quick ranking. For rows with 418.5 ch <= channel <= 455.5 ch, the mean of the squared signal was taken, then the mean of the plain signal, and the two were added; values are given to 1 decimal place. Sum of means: 2.5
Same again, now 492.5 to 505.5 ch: 2.4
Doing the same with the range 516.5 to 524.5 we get 3.1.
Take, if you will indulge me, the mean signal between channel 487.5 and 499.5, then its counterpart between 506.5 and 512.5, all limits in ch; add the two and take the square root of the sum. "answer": 1.46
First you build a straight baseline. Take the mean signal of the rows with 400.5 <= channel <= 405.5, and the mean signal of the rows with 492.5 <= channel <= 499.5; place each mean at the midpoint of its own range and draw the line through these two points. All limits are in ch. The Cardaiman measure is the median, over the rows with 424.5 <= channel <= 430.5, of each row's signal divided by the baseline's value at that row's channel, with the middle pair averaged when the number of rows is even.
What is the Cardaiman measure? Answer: 1.02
